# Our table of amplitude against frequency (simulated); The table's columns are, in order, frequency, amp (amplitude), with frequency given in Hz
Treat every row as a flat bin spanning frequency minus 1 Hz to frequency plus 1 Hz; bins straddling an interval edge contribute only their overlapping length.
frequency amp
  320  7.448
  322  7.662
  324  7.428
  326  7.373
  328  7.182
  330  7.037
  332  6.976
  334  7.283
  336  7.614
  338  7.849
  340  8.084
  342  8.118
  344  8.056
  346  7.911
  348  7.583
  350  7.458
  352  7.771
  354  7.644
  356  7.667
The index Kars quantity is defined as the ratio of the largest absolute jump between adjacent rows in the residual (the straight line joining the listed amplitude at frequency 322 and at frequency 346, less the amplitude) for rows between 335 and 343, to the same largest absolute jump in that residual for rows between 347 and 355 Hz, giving 0.73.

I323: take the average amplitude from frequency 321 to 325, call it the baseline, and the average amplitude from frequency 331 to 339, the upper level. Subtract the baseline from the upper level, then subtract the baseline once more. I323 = -7.7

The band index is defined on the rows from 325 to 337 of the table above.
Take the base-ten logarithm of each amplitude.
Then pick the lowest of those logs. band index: 0.844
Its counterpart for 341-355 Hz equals 0.873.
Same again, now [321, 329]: 0.856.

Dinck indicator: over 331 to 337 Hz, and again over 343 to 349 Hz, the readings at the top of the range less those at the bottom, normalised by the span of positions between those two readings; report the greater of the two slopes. 0.16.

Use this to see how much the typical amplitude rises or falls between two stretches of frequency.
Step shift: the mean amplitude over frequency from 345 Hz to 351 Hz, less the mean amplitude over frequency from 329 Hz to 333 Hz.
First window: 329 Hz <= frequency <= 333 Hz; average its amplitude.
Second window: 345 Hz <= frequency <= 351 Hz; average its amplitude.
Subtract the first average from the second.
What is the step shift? 0.64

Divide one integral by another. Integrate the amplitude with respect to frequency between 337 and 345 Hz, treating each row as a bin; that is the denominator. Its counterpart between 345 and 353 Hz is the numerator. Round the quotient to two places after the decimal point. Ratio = 0.96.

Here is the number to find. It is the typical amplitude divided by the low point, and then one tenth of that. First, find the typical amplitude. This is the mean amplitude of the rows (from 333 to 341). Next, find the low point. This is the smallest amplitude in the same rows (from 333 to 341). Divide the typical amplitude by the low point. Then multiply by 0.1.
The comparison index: 0.106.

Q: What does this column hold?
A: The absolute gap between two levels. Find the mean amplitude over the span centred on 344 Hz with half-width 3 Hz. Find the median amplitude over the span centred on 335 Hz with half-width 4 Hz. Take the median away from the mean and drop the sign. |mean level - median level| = 0.6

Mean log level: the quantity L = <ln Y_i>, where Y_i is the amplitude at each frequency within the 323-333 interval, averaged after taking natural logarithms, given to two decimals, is 1.97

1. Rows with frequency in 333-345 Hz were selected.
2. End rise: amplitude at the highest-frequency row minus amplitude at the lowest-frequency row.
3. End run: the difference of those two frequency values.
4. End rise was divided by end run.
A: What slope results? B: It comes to 0.08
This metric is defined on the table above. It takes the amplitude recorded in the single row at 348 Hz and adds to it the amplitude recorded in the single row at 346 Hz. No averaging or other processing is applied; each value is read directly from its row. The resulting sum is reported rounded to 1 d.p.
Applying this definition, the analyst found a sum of 15.5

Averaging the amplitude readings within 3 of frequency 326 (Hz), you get 7.33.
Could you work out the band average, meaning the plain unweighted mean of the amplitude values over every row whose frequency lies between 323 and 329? 7.3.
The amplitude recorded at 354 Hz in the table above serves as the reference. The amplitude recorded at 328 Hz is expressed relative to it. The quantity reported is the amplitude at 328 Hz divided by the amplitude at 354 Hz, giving 0.94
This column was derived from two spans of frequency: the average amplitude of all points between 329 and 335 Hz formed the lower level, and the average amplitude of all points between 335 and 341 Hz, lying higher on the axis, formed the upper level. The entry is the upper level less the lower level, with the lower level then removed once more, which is -6.3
